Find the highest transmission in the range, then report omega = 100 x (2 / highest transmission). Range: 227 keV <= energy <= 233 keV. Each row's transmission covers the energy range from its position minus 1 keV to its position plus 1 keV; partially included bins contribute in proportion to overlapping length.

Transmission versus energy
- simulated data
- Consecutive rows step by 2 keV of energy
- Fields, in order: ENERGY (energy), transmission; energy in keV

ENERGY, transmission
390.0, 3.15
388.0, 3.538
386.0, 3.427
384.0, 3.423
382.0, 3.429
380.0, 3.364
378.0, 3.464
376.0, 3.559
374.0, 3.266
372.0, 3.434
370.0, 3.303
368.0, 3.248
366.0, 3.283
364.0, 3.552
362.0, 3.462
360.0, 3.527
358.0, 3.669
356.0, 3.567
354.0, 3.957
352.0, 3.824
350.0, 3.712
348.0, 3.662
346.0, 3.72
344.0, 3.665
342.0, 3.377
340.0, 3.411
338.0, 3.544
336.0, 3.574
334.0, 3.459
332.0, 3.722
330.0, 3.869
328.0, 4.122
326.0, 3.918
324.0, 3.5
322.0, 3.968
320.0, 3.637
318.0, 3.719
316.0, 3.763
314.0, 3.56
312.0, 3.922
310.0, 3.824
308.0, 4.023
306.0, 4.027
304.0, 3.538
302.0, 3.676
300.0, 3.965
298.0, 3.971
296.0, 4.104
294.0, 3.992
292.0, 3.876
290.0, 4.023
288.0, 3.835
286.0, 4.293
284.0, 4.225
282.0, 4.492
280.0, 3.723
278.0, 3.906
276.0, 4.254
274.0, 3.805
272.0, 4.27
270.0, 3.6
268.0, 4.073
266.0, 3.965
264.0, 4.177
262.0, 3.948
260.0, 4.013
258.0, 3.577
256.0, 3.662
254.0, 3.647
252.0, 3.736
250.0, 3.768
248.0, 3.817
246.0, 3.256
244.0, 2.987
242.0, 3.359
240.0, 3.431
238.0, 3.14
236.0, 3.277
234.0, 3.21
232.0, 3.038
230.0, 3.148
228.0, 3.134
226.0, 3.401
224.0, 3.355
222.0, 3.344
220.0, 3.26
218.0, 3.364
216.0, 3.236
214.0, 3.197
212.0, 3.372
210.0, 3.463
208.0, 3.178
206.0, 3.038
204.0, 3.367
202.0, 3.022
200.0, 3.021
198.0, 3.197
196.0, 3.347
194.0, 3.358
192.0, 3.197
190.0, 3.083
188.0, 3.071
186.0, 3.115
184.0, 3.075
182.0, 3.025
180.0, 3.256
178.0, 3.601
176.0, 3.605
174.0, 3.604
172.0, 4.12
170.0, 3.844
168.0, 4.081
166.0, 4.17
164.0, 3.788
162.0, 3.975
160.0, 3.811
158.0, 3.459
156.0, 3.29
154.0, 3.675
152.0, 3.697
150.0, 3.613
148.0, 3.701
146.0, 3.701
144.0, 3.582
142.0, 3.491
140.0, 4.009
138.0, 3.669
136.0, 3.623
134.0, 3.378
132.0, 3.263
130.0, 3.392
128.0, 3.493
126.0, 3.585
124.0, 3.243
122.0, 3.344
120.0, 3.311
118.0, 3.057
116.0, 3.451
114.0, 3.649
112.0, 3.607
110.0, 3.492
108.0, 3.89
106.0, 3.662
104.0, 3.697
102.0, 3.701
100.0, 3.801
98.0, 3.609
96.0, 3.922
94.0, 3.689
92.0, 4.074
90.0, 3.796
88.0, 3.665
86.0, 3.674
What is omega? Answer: 64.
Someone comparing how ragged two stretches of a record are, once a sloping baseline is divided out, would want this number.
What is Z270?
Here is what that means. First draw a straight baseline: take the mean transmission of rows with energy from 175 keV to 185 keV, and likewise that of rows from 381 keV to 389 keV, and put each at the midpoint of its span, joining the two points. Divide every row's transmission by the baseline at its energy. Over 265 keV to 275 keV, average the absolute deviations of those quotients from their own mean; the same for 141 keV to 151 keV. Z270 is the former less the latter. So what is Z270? 0.04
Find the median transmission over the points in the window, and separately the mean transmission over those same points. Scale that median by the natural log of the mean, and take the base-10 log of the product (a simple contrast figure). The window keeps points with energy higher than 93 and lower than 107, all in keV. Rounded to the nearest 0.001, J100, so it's 0.687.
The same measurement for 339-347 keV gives 0.651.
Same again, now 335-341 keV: 0.648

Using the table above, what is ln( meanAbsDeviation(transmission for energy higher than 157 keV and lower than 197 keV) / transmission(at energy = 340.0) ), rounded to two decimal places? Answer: -2.33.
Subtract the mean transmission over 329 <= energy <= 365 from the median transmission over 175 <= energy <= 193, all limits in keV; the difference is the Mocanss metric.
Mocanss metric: -0.51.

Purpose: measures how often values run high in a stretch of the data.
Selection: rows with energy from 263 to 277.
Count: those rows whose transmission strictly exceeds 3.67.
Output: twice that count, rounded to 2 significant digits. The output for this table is 12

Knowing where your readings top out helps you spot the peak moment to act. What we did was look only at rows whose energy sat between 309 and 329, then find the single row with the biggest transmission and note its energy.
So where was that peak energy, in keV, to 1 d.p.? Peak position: 328.0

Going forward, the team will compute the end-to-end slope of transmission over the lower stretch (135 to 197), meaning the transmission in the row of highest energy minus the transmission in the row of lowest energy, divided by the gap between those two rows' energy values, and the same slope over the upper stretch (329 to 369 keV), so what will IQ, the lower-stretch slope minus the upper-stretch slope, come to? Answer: 0.01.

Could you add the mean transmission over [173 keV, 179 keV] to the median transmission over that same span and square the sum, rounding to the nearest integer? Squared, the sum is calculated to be 52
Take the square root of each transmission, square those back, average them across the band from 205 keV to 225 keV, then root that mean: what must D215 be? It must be 1.81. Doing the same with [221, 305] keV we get 1.93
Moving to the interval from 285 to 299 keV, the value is 2.00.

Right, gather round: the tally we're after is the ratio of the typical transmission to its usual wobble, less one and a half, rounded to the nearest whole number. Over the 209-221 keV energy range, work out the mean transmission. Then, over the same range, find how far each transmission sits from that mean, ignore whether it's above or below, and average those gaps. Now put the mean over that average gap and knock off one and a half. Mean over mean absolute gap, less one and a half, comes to 38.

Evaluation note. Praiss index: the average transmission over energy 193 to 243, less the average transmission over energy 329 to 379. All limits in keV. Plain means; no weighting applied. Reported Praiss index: -0.3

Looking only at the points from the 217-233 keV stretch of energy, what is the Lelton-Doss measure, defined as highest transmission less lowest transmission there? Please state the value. 0.4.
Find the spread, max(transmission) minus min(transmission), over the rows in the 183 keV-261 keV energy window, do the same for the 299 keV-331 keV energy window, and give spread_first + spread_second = 1.6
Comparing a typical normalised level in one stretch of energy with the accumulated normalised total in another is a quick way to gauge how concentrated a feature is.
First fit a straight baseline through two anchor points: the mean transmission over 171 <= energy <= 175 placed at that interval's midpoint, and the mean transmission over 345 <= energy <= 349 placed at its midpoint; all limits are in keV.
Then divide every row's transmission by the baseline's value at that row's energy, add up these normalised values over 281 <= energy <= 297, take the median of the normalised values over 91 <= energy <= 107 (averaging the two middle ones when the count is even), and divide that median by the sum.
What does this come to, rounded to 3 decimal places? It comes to 0.107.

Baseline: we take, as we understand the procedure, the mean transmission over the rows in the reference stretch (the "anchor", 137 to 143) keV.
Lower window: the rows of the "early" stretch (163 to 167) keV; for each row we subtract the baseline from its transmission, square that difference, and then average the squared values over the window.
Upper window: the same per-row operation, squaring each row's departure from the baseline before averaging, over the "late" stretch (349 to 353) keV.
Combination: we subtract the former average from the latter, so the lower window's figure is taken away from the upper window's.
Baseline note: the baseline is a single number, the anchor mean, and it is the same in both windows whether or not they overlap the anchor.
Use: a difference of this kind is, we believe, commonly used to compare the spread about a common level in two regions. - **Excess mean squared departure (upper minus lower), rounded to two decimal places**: -0.10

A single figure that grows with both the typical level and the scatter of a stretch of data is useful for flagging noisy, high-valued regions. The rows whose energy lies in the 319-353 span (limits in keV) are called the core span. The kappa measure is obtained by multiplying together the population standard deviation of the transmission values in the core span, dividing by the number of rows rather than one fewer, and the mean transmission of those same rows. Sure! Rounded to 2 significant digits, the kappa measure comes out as 0.73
